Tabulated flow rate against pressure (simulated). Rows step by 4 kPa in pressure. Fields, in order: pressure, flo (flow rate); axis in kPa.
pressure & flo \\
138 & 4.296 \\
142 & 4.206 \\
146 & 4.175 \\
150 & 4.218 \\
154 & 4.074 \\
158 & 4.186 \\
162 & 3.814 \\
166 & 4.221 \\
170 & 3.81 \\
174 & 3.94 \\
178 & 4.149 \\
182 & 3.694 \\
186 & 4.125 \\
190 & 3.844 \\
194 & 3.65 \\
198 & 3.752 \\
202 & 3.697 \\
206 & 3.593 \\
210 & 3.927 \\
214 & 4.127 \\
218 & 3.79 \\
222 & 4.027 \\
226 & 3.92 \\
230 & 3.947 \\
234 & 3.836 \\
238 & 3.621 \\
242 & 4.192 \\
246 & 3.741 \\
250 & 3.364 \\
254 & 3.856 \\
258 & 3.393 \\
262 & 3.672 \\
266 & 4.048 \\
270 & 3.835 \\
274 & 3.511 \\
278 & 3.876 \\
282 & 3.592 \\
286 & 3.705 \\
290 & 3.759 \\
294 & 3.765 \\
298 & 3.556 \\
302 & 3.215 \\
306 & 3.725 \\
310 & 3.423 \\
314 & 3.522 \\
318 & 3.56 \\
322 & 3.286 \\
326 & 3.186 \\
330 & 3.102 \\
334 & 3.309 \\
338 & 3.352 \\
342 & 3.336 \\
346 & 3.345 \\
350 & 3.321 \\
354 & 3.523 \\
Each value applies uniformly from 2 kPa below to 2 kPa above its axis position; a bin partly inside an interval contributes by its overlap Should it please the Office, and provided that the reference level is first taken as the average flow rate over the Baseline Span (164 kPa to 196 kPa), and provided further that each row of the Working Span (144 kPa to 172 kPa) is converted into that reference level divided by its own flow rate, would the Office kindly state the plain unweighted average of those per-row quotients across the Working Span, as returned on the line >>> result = 0.97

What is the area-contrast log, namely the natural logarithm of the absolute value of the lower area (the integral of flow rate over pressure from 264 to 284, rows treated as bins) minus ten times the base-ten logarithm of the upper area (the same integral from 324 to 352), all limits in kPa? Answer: 4.0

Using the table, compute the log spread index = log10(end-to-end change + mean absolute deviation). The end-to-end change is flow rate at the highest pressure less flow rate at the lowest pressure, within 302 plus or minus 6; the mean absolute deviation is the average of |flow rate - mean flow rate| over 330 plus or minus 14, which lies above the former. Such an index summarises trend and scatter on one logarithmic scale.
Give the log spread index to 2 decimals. -0.58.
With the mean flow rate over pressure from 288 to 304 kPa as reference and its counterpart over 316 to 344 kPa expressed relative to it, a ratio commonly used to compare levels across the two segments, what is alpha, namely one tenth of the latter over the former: 0.092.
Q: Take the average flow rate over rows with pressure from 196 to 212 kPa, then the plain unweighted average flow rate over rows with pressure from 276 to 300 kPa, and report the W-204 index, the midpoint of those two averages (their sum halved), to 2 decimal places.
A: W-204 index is 3.73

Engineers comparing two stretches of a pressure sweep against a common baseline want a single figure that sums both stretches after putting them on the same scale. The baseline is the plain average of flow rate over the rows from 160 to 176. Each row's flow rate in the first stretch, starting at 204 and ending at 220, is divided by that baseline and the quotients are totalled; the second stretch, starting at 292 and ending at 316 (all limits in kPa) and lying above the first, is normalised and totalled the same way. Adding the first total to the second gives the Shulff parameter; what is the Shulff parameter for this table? 9.3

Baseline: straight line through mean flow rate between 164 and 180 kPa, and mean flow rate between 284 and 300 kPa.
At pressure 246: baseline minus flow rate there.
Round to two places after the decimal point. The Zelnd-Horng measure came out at 0.08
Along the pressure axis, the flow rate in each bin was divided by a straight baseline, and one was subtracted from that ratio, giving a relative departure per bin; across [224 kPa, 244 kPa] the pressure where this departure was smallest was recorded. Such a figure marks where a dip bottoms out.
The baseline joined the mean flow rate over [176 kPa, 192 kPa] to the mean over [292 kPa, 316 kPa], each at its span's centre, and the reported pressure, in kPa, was 238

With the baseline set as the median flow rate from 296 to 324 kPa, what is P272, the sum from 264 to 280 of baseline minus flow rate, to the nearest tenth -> -1.2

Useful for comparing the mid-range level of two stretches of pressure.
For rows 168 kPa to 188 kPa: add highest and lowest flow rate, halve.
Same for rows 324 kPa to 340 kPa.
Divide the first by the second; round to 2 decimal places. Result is 1.22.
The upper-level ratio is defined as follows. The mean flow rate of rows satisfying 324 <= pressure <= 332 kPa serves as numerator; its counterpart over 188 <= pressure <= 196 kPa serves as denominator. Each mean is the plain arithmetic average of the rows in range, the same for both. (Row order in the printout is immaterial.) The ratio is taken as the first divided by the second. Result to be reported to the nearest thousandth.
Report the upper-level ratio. 0.839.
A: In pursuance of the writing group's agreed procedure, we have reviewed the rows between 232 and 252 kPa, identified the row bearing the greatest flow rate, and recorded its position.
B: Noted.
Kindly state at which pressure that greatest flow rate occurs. 242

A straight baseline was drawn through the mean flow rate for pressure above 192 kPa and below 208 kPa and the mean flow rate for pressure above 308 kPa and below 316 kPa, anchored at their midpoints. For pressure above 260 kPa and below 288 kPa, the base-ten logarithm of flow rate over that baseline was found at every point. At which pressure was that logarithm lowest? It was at 274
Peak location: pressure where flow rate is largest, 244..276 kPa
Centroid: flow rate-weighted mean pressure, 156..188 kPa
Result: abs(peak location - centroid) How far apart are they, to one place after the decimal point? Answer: 94.1 kPa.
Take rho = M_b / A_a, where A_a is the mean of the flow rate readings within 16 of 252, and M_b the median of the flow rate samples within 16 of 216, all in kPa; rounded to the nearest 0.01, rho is 1.05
